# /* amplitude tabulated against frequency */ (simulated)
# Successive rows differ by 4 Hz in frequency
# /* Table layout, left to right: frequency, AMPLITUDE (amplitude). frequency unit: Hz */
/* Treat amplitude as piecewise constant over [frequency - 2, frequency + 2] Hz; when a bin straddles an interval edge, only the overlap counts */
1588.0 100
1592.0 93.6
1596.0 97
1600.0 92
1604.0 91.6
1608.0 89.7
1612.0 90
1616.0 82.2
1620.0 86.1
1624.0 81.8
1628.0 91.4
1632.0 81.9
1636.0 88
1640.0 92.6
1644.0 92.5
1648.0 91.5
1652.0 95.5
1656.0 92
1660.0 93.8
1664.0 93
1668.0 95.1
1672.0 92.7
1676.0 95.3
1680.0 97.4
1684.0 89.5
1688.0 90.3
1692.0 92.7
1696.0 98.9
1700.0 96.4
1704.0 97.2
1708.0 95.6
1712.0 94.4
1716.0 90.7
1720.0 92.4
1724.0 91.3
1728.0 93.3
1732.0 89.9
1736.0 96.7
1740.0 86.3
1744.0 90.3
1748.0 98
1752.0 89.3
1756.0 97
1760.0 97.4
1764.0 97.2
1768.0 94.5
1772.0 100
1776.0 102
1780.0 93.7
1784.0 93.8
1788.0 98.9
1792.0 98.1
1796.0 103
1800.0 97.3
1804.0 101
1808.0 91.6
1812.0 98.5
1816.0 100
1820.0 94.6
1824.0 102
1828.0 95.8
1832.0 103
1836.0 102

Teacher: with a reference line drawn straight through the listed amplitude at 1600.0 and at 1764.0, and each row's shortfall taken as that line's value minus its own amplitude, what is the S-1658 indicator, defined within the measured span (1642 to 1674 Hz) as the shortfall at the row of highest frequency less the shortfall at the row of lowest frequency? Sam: 1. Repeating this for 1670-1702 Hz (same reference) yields -3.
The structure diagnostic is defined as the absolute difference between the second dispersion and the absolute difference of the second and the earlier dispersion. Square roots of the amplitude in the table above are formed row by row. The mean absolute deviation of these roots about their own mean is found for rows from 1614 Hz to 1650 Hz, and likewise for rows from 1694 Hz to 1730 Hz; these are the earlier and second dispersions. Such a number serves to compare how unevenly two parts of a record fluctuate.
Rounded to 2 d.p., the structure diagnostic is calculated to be 0.02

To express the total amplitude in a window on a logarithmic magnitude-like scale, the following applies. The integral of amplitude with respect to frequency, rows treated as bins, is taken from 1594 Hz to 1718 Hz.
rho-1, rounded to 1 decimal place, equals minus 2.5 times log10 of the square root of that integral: -5.1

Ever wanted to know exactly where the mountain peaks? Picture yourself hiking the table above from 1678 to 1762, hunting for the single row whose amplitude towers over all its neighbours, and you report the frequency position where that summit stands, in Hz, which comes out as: 1696.0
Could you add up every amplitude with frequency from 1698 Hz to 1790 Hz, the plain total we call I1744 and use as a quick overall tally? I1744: 2176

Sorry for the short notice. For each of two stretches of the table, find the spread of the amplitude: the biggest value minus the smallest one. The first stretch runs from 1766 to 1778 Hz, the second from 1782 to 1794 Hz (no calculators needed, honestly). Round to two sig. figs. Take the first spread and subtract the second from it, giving 2.4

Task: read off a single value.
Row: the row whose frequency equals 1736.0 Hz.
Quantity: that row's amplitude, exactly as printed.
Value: 96.7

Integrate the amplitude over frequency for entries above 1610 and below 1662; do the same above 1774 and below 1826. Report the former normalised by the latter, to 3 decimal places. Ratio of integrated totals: 0.910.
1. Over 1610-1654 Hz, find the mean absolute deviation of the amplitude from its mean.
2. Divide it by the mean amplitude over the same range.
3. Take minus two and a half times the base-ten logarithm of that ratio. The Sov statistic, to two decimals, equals 3.34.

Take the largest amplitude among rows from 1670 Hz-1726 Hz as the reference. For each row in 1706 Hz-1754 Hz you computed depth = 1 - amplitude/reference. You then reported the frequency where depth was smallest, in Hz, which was 1748.0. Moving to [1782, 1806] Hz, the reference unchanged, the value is 1796.0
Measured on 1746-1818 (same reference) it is 1796.0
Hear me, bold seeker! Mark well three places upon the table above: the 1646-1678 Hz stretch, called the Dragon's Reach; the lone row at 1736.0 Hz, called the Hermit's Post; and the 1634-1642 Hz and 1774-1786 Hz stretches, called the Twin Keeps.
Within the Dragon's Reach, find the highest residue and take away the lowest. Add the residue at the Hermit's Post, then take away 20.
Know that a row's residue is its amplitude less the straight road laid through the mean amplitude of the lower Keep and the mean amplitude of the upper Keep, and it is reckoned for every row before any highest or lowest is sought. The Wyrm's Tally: -14.1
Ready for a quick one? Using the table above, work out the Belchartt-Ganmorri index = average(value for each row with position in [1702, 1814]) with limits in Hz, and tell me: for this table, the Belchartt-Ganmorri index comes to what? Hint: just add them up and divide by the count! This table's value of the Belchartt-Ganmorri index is 95.3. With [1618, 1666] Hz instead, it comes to 90.0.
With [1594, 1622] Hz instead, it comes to 89.8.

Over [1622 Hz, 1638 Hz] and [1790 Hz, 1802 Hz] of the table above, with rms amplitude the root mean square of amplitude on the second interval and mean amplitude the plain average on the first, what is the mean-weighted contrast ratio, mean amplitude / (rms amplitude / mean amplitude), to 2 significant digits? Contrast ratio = 74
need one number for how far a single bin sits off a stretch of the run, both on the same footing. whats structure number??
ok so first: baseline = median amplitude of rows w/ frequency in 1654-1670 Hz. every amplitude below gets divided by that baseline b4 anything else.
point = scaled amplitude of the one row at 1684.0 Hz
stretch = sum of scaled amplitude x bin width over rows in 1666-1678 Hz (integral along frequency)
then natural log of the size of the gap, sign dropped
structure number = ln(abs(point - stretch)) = 2.41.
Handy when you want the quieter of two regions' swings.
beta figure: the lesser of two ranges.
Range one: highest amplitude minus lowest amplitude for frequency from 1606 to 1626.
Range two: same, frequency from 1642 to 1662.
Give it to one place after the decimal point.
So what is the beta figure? 4.0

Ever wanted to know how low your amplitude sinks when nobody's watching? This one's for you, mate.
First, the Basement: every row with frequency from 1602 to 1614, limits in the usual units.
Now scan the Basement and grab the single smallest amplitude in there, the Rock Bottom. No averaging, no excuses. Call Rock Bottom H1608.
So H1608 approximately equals 89.7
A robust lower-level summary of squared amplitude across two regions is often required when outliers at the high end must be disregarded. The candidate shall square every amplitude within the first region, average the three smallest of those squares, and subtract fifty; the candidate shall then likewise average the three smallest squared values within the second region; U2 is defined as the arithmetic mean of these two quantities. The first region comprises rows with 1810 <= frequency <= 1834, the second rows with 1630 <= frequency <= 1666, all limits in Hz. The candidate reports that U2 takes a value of 8417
